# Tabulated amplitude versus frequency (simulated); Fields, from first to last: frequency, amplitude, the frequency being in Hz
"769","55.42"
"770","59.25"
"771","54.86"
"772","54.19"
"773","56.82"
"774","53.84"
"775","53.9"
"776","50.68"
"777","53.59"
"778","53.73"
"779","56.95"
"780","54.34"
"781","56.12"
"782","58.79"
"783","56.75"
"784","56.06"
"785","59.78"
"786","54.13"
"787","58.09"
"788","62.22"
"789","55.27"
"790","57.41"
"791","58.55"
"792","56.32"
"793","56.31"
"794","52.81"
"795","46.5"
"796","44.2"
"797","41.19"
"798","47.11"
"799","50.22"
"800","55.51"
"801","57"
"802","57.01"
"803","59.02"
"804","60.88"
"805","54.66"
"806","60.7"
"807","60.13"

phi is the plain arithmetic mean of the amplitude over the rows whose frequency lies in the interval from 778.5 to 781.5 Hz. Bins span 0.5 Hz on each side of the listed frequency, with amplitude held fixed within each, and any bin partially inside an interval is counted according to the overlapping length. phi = 56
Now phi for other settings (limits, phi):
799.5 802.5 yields 57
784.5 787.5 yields 57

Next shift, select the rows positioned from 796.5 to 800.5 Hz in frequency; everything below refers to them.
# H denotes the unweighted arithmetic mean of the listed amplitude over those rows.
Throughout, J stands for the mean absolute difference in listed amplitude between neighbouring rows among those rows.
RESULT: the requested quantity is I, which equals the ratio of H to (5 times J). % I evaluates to 2.0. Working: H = 49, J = 4.77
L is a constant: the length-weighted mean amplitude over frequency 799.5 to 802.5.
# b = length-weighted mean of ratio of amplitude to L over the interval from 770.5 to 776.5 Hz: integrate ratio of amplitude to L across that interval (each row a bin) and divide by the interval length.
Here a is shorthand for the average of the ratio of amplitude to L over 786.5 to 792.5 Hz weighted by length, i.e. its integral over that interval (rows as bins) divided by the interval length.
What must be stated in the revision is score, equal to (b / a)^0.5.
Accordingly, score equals 0.97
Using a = 1.03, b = 0.96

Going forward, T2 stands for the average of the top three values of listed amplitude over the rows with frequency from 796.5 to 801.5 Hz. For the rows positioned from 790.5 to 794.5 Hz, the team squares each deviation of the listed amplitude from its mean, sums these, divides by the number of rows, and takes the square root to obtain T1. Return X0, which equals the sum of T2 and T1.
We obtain 56.3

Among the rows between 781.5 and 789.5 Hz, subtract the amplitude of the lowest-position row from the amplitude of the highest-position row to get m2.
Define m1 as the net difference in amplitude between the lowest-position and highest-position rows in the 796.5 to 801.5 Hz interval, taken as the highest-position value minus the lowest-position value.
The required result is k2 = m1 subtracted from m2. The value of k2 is -19.3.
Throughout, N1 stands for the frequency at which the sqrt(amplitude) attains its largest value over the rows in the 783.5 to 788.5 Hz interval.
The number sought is 788 Hz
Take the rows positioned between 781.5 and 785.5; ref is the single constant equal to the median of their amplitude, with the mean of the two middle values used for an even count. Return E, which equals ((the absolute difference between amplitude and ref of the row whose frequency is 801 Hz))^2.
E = 1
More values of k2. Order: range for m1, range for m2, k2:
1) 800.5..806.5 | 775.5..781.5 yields 1.7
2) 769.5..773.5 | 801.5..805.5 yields 0.1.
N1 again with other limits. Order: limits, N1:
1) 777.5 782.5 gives 782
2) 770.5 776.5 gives 773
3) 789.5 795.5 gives 791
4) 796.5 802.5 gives 802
